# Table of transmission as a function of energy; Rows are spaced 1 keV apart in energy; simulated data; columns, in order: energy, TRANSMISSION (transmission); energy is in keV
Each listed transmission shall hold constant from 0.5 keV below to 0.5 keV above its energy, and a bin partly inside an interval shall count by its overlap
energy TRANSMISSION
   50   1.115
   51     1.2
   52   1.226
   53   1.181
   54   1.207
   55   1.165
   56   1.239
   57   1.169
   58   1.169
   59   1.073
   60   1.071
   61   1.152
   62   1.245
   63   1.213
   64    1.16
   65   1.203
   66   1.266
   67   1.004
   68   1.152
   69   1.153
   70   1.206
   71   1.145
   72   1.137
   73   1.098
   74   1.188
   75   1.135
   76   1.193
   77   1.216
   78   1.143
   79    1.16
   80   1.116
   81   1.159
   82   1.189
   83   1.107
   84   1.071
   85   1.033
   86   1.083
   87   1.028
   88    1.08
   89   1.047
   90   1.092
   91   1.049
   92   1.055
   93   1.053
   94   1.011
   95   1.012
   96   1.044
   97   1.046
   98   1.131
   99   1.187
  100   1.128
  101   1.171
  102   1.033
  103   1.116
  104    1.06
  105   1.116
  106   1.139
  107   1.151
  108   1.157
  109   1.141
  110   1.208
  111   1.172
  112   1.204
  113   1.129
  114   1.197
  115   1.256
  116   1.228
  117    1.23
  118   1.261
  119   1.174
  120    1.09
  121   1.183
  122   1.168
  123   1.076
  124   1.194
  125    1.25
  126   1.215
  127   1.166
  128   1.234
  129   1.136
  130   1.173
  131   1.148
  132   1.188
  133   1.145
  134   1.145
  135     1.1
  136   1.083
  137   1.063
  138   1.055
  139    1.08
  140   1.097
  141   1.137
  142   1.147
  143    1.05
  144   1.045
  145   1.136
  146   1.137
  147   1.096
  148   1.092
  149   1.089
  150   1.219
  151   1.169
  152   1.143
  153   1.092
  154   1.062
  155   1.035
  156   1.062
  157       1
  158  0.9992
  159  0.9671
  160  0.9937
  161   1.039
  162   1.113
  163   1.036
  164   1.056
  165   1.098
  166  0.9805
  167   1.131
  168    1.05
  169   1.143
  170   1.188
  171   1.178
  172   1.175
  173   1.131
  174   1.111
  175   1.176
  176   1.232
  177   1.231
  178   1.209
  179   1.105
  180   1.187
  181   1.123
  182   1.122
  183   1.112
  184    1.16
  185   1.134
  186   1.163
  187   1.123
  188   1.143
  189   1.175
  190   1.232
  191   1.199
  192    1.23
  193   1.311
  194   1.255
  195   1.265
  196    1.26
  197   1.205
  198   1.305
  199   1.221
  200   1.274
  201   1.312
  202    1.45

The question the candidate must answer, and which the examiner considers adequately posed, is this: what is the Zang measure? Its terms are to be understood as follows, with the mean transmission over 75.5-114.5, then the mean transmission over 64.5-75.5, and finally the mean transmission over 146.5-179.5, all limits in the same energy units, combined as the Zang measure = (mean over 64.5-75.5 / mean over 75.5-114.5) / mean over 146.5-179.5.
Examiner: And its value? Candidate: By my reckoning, 0.94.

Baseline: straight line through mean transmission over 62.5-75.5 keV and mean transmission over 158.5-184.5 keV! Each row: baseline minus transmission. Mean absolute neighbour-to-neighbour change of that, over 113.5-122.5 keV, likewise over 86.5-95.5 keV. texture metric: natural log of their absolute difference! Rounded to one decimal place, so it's -3.8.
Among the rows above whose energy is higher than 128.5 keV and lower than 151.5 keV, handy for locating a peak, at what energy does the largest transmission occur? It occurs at 150 keV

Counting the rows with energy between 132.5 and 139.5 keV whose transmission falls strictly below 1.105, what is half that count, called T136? 2.5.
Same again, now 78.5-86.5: 1.5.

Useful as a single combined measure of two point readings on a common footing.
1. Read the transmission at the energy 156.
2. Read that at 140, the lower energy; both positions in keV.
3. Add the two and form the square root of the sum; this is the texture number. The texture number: 1.47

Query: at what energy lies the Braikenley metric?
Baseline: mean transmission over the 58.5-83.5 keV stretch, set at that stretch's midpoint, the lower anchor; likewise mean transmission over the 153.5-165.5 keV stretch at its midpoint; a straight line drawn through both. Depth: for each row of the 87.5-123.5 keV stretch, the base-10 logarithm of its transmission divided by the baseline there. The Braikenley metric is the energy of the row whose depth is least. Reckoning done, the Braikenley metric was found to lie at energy 94 keV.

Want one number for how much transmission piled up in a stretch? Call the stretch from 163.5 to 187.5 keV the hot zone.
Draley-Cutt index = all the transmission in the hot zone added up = 27.3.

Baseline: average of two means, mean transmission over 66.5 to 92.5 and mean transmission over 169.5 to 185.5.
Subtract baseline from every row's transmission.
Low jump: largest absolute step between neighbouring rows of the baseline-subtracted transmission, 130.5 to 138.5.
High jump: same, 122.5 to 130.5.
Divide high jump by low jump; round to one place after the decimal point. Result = 2.6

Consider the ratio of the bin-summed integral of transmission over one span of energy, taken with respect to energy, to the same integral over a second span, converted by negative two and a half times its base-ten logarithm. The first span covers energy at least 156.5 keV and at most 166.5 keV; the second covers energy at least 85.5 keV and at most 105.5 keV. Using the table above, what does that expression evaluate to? 0.80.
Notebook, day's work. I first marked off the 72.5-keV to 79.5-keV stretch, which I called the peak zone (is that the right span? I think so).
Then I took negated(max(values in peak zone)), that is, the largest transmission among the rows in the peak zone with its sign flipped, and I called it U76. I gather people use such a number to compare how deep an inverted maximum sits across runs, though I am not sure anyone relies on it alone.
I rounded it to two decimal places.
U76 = -1.22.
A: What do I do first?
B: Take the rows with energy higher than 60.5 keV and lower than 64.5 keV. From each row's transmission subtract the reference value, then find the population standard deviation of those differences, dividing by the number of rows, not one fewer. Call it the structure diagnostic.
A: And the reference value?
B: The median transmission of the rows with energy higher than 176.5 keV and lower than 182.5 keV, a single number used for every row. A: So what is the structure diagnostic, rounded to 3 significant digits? 0.0383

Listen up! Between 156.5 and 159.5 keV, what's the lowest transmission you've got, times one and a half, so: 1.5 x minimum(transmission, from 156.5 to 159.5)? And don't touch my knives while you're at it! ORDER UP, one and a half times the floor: 1.45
